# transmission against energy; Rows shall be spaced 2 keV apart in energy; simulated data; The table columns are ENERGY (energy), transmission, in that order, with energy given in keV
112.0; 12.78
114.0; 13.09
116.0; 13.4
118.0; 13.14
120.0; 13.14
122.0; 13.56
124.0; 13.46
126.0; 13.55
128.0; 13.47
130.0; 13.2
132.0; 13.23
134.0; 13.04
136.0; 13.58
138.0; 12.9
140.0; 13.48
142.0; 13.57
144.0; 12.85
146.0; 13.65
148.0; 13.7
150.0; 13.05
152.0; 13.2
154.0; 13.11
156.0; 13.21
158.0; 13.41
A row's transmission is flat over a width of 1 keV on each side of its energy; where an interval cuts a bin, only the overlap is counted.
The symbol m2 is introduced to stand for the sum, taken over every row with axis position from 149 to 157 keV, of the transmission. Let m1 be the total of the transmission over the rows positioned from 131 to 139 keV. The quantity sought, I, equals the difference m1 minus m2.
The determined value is 0.2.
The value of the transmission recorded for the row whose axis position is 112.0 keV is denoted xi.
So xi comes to 12.78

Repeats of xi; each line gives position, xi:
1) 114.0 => 13.09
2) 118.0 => 13.14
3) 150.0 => 13.05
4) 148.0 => 13.7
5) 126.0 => 13.55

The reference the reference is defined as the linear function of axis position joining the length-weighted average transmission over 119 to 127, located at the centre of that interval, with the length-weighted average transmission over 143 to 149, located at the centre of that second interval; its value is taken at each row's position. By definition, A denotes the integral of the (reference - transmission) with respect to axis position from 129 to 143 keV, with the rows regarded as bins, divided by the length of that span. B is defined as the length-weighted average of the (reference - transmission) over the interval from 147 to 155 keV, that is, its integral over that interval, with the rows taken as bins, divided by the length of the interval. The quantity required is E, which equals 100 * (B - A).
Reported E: 0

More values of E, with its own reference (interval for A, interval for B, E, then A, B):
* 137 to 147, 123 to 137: -6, 0.11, 0.06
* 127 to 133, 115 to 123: 0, 0.12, 0.12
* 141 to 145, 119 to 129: -20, 0.19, -0.01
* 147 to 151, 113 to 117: 17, 0.02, 0.19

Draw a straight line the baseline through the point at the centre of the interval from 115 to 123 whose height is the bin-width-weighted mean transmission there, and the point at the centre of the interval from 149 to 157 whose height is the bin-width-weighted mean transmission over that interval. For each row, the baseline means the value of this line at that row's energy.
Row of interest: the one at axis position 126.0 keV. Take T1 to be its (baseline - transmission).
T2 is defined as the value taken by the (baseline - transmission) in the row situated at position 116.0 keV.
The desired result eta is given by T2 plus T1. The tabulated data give -0.3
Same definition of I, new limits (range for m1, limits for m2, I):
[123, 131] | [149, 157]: 1.1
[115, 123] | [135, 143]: -0.3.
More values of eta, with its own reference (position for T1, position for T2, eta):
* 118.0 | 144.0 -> 0.5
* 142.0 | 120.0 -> -0.2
